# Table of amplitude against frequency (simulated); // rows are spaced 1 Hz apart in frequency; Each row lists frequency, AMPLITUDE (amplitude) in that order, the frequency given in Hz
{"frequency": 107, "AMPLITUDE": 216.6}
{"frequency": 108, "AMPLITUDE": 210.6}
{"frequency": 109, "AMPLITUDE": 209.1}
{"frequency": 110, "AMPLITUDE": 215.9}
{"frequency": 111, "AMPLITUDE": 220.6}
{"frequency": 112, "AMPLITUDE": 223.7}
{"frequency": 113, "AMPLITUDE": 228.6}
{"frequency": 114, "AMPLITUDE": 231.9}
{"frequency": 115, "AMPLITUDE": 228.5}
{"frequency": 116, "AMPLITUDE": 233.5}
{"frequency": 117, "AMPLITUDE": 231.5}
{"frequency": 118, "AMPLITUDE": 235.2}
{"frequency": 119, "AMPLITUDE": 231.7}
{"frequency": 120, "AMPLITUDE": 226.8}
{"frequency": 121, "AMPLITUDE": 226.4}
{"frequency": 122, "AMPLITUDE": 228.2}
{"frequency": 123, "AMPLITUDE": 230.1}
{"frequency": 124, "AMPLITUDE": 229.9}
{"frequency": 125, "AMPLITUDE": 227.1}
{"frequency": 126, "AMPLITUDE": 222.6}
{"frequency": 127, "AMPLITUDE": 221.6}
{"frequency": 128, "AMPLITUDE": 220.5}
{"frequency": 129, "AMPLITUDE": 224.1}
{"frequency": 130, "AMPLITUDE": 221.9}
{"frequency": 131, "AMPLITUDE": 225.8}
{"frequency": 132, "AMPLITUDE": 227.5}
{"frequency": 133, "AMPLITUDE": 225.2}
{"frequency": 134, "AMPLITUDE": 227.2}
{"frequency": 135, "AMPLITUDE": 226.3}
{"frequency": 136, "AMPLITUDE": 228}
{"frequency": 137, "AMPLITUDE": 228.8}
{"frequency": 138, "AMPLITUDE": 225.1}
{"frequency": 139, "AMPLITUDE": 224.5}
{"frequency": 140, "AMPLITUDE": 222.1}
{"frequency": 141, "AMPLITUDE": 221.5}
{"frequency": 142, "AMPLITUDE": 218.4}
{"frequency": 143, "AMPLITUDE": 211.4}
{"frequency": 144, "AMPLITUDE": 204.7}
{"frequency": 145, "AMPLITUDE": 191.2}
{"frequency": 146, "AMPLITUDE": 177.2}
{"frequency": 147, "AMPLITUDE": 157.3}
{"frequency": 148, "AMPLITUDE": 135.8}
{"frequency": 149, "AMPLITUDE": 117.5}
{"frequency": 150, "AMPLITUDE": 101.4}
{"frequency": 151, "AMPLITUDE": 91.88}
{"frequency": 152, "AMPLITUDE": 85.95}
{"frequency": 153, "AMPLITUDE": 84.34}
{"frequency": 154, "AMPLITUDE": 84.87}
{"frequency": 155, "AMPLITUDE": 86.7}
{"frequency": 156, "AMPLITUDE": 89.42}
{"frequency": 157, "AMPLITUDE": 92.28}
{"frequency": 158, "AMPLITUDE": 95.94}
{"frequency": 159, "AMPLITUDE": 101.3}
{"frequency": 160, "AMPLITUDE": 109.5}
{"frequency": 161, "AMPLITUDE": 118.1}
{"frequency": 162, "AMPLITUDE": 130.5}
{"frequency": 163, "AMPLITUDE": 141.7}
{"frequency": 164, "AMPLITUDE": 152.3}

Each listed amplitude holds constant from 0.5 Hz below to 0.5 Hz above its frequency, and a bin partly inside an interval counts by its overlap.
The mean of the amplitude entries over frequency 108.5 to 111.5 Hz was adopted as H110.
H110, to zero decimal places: 215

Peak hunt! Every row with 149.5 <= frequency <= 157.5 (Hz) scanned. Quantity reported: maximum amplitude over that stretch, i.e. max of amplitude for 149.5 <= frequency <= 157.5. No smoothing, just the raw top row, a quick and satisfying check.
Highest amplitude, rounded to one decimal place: 101.4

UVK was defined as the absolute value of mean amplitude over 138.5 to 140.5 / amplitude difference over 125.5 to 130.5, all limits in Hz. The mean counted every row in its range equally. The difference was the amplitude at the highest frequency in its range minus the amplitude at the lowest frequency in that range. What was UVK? 319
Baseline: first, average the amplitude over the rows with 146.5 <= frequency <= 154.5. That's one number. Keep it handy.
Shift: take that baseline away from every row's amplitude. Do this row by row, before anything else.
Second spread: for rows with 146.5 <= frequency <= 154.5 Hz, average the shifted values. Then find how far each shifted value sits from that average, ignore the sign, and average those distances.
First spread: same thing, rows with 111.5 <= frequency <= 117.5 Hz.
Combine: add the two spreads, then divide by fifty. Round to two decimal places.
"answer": 0.50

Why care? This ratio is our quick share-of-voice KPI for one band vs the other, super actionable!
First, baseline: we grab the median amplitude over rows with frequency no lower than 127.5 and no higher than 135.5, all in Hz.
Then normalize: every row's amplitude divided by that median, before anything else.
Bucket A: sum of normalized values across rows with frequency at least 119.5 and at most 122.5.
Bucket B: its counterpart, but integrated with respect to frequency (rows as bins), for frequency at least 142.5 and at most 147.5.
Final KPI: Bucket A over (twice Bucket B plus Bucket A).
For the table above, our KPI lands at 0.27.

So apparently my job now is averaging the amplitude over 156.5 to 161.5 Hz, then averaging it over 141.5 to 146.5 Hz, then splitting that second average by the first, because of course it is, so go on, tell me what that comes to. 1.9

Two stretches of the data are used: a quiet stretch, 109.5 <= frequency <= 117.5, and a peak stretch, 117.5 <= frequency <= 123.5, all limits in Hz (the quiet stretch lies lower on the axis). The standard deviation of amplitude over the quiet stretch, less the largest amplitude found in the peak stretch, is -229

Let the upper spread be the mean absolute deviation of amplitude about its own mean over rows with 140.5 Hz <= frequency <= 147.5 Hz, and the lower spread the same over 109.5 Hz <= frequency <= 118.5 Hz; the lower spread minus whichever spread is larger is -14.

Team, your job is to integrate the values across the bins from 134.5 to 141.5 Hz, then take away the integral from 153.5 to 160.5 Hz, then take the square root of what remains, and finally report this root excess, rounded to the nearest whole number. 30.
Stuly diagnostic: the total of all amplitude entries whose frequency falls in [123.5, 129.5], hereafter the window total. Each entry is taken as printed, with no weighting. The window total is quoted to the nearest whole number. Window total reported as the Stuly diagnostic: 1346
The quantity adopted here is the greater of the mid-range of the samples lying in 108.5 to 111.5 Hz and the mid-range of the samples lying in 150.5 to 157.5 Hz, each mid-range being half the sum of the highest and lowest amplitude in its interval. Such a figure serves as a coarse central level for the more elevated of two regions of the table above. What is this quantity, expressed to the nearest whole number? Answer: 215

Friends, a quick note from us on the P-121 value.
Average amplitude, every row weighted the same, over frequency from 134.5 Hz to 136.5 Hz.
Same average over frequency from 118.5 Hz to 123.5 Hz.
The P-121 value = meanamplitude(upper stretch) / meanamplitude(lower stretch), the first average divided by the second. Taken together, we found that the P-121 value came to 1.0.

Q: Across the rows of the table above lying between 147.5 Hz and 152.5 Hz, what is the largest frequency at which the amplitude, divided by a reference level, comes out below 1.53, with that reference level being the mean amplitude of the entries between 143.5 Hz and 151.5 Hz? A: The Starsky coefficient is 152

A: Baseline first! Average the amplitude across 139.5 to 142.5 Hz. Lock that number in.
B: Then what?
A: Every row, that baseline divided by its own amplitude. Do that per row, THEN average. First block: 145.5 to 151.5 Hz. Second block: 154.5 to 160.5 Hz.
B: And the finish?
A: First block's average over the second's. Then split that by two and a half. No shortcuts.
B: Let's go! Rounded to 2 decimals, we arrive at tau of 0.31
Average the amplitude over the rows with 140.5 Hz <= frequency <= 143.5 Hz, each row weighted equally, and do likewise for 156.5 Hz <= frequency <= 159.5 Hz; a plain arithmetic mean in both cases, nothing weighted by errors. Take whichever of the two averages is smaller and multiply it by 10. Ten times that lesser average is 965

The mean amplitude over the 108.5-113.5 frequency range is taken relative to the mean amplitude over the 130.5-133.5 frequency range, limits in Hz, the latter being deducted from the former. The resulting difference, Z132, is -7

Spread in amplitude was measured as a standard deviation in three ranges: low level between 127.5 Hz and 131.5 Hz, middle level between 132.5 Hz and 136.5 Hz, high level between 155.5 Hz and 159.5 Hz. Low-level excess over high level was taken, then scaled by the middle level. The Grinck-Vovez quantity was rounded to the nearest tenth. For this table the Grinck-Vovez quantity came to -2.3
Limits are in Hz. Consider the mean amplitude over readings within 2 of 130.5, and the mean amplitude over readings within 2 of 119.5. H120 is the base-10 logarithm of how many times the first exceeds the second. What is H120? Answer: -0.010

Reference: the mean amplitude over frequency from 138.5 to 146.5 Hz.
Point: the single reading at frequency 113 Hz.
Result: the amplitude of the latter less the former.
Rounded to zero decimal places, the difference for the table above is 20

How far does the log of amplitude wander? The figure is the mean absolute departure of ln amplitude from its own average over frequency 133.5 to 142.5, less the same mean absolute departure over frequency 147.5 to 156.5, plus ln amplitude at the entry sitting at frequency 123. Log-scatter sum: 5.32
